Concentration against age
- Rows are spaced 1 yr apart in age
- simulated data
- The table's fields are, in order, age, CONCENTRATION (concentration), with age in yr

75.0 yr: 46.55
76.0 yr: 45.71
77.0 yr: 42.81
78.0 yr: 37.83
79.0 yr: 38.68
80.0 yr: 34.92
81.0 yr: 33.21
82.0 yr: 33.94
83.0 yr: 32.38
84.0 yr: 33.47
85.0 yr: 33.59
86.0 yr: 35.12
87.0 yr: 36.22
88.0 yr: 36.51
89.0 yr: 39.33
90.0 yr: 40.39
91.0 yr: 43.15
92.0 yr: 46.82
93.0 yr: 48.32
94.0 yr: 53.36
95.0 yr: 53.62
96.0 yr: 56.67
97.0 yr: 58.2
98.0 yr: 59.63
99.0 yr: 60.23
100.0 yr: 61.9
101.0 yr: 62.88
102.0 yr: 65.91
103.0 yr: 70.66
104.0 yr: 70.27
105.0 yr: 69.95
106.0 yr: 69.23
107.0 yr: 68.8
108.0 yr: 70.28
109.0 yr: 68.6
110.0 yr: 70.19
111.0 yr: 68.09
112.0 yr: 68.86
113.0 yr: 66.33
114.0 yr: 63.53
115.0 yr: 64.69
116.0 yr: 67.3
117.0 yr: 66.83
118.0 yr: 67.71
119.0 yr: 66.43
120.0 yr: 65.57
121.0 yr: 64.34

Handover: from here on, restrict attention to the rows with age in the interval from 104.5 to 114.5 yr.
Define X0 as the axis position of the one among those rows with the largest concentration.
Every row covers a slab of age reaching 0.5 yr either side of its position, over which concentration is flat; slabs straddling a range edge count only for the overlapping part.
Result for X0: 108.0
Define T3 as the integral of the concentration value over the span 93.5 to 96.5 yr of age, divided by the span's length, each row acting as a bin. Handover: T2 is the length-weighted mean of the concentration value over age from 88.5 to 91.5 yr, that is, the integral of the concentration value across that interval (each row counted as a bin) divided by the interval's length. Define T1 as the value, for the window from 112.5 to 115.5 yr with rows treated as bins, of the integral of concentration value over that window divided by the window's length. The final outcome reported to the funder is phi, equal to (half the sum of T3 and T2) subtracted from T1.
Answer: 17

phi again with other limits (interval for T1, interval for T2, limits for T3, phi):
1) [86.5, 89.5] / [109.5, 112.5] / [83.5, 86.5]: -14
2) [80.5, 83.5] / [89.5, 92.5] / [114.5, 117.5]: -22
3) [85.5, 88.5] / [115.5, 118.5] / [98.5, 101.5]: -29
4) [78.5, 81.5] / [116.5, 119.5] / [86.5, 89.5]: -17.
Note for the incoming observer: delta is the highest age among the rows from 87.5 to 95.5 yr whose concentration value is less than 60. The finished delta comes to 95.0 yr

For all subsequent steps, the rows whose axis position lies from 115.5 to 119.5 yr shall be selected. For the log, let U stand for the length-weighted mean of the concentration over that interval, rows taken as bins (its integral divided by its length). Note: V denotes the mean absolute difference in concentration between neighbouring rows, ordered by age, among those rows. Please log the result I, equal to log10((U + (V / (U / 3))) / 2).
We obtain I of 1.53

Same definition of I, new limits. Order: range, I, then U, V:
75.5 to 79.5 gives 1.32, 41.3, 2.9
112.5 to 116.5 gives 1.52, 65.5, 2.2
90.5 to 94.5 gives 1.38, 47.9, 3.4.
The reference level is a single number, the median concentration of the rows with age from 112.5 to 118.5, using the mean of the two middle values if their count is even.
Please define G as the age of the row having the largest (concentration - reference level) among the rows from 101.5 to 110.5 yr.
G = 103.0 yr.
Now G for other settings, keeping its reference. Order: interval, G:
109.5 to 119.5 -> 110.0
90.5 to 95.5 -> 95.0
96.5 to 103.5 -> 103.0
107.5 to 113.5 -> 108.0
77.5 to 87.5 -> 79.0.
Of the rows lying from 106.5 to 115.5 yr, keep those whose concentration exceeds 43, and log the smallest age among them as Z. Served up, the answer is 107.0 yr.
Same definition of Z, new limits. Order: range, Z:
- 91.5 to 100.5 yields 92.0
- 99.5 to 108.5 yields 100.0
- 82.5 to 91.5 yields 91.0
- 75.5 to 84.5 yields 76.0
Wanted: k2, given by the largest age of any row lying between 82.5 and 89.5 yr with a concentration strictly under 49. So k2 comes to 89.0 yr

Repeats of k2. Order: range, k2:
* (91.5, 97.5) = 93.0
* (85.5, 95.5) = 93.0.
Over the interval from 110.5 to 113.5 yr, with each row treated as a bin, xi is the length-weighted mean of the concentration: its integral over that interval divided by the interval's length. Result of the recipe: 67.8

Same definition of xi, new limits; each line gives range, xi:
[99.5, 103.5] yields 65.3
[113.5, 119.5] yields 66.1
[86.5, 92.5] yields 40.4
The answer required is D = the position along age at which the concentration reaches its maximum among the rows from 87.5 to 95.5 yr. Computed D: 95.0 yr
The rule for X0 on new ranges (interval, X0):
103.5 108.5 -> 108.0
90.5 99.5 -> 99.0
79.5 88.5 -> 88.0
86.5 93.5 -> 93.0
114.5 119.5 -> 118.0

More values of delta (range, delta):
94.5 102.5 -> 98.0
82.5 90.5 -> 90.0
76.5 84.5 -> 84.0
